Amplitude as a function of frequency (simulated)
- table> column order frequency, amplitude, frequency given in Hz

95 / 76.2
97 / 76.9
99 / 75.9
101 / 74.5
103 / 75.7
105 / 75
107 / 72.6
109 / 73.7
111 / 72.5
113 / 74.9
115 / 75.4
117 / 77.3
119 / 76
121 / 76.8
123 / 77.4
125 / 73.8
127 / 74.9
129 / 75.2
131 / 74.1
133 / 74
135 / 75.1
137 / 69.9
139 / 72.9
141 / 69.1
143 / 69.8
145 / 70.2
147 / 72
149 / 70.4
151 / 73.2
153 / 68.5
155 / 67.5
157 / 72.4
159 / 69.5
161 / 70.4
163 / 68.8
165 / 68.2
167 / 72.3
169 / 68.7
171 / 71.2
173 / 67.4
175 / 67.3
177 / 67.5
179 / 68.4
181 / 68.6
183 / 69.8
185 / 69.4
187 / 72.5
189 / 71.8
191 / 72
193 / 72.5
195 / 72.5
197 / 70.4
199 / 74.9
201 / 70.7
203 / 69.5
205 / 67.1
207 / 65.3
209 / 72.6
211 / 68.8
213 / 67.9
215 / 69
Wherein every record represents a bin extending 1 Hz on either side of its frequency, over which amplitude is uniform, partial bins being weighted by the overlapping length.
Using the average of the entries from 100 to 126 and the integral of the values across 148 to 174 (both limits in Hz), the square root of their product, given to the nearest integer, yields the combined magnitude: 369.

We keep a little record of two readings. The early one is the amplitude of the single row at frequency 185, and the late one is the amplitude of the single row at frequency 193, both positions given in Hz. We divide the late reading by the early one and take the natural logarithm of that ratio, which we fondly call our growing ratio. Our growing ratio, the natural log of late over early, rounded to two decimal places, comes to 0.04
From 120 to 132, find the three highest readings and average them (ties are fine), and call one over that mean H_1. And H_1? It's 0.0131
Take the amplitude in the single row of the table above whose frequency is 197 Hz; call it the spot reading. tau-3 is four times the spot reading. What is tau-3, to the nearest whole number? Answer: 282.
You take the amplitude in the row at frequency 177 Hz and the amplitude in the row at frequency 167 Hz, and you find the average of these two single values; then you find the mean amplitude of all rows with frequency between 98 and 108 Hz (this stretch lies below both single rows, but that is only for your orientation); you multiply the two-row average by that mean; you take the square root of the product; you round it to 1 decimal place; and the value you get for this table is 72.3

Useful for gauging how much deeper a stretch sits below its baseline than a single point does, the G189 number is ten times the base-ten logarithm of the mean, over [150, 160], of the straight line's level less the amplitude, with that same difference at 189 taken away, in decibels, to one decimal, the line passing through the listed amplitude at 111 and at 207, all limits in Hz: 6.2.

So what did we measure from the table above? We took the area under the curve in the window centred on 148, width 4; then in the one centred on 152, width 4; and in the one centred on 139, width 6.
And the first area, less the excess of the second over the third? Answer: 425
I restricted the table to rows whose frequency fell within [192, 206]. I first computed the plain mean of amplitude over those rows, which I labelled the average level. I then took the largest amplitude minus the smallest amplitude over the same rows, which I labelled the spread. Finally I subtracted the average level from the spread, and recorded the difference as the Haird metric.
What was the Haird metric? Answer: -63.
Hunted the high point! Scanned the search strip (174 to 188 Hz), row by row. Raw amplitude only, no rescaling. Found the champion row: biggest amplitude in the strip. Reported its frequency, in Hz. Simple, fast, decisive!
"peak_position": 187 Hz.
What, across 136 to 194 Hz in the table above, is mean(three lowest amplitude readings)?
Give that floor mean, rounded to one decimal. 67.4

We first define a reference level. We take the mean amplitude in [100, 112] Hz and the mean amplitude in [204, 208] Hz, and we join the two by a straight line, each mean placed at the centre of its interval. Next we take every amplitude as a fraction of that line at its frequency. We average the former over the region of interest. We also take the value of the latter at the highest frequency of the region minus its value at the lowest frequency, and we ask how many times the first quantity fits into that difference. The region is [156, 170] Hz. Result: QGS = -0.039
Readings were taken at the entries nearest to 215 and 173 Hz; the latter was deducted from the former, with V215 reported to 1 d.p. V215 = 1.6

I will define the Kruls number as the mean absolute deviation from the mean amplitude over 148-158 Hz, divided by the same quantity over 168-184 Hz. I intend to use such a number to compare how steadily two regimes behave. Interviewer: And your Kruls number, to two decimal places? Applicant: 1.99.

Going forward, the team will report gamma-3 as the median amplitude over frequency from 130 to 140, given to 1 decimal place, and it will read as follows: 74.0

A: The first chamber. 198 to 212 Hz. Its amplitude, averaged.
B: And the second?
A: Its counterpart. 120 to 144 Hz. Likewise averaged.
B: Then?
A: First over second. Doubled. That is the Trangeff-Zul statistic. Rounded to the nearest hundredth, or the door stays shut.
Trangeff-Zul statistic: 1.90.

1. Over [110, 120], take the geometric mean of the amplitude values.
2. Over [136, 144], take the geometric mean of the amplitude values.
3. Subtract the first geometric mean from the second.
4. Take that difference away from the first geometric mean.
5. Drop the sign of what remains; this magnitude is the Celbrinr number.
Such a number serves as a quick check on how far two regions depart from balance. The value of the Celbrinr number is 80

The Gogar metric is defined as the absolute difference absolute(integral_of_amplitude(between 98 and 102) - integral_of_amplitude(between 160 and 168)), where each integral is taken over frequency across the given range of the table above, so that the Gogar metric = 259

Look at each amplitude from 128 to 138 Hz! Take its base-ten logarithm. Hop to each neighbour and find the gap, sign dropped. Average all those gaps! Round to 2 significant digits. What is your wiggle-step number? 0.011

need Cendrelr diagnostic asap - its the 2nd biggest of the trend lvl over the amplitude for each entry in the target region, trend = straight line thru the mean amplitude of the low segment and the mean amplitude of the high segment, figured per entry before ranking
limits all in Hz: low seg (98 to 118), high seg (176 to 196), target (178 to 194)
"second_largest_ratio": 1.032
